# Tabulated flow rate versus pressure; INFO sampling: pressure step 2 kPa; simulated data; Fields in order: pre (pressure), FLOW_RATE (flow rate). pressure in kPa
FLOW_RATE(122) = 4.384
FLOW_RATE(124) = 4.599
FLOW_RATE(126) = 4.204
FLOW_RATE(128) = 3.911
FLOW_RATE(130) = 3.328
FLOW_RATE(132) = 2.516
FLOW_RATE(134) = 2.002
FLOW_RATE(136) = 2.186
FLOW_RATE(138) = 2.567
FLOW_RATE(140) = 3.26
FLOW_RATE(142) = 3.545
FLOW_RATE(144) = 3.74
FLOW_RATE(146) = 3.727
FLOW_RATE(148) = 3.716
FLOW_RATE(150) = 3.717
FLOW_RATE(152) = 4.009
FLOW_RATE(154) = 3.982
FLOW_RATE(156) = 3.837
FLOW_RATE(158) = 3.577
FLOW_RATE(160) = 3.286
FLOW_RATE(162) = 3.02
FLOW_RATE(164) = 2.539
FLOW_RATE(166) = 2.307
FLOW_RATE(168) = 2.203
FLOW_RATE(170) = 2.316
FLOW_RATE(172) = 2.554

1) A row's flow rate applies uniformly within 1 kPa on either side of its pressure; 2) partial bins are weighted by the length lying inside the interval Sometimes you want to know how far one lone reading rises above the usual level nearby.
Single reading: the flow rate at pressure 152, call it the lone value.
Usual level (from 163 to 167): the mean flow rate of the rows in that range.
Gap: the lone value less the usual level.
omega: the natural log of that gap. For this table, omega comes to 0.46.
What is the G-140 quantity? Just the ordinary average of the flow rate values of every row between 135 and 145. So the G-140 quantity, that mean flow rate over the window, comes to 3.1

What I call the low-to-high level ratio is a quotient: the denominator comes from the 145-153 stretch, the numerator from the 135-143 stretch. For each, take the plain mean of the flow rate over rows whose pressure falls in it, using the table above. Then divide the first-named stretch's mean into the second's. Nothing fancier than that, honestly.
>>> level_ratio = 0.76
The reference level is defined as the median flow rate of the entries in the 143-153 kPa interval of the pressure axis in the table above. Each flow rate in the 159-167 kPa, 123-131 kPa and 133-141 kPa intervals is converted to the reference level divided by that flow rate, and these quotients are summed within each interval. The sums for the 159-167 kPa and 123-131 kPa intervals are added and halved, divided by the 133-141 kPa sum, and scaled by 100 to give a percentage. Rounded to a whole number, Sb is 75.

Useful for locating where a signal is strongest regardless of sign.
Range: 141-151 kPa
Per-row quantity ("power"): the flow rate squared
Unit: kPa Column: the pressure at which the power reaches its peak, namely 144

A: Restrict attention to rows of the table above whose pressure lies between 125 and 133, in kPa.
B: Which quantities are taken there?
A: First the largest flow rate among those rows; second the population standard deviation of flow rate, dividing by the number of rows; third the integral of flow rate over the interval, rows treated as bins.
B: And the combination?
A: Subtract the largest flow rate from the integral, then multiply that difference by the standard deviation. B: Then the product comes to 15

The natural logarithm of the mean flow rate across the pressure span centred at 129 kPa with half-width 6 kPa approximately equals 1.23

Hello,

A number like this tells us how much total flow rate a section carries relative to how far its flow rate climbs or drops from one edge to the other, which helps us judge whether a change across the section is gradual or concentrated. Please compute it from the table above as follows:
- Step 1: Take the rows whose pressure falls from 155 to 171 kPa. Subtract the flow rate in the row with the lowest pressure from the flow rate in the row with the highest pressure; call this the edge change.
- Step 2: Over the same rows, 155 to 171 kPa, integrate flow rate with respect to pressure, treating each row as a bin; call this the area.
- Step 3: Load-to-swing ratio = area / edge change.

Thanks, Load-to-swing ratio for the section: -30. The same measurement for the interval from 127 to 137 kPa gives -16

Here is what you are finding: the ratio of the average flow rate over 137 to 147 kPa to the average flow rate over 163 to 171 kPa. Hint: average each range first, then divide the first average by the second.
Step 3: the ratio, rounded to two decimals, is 1.44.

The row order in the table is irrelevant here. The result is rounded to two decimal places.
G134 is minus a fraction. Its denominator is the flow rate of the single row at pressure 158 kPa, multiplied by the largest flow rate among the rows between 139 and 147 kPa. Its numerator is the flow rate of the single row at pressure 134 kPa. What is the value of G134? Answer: -0.15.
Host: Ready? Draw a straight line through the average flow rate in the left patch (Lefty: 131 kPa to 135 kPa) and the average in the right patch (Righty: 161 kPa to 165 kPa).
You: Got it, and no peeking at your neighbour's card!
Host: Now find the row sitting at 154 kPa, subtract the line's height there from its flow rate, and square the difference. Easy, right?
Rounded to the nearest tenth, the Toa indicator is 1.8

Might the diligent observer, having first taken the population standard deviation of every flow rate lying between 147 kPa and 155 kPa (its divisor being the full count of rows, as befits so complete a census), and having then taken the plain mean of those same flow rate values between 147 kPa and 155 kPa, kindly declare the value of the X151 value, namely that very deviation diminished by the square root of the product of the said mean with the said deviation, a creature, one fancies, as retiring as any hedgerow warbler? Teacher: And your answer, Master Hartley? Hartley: -0.59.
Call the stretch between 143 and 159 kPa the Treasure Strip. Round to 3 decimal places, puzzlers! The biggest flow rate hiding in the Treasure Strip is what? 4.009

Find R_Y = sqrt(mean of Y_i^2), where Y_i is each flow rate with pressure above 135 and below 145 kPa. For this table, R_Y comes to 3.1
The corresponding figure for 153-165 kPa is 3.4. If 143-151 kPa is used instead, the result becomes 3.7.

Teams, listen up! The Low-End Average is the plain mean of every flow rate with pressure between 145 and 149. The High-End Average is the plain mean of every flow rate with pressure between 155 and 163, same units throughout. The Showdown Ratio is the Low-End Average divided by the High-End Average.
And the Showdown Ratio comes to 1.08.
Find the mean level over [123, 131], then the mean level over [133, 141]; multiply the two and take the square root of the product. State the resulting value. 3.2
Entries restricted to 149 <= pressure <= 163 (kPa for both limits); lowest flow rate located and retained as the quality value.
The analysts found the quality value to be 3.02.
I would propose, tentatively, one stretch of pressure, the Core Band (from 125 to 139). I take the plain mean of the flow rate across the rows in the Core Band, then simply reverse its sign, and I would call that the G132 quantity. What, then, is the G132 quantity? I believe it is -2.96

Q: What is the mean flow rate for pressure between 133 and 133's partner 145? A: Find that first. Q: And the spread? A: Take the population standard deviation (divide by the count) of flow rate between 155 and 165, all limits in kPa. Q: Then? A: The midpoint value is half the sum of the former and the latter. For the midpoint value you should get 1.67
